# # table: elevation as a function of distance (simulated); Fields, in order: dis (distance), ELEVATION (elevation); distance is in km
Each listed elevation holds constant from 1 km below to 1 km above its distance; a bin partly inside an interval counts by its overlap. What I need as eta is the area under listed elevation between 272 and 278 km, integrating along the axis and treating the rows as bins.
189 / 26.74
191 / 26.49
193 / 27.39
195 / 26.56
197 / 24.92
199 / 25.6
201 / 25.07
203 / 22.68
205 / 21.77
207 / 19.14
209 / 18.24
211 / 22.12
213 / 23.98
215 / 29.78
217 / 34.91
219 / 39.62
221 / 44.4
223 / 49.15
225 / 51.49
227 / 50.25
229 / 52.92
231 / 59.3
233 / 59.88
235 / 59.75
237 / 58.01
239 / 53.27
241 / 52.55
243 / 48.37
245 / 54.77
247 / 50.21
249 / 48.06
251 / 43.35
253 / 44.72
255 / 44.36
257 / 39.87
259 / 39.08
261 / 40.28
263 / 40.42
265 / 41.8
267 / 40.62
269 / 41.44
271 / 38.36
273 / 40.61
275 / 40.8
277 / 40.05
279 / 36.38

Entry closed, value 243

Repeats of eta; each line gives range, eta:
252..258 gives 258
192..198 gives 158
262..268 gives 246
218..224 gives 266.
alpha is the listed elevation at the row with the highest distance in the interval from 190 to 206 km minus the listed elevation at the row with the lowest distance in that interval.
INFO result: -5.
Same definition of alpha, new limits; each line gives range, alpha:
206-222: 25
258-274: 2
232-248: -10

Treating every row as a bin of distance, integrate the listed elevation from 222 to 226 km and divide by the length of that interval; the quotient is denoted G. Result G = 50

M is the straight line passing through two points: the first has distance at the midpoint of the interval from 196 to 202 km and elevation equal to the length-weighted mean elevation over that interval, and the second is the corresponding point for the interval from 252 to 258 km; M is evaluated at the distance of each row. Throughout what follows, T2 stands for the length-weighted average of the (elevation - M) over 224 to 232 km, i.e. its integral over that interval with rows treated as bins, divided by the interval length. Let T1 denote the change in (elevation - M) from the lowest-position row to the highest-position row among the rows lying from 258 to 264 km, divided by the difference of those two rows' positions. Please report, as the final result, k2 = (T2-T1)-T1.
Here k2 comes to 19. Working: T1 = 0.0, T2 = 19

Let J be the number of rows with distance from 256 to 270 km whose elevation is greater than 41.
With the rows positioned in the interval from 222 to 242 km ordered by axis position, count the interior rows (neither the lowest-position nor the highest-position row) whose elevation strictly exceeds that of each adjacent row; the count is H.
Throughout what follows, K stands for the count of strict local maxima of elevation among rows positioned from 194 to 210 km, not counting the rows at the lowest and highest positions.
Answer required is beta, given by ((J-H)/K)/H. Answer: 0.00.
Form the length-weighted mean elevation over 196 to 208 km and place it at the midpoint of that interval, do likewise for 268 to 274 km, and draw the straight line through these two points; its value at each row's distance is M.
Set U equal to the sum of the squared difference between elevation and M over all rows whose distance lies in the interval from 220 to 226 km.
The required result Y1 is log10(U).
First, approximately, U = 1219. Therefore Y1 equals 3.1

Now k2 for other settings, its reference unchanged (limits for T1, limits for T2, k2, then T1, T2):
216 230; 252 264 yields -5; 1.2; -2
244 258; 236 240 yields 21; -1.6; 18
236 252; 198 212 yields -2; -1.4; -5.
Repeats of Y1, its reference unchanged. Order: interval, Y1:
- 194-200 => 1.6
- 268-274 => 0.8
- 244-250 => 2.9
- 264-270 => 1.2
